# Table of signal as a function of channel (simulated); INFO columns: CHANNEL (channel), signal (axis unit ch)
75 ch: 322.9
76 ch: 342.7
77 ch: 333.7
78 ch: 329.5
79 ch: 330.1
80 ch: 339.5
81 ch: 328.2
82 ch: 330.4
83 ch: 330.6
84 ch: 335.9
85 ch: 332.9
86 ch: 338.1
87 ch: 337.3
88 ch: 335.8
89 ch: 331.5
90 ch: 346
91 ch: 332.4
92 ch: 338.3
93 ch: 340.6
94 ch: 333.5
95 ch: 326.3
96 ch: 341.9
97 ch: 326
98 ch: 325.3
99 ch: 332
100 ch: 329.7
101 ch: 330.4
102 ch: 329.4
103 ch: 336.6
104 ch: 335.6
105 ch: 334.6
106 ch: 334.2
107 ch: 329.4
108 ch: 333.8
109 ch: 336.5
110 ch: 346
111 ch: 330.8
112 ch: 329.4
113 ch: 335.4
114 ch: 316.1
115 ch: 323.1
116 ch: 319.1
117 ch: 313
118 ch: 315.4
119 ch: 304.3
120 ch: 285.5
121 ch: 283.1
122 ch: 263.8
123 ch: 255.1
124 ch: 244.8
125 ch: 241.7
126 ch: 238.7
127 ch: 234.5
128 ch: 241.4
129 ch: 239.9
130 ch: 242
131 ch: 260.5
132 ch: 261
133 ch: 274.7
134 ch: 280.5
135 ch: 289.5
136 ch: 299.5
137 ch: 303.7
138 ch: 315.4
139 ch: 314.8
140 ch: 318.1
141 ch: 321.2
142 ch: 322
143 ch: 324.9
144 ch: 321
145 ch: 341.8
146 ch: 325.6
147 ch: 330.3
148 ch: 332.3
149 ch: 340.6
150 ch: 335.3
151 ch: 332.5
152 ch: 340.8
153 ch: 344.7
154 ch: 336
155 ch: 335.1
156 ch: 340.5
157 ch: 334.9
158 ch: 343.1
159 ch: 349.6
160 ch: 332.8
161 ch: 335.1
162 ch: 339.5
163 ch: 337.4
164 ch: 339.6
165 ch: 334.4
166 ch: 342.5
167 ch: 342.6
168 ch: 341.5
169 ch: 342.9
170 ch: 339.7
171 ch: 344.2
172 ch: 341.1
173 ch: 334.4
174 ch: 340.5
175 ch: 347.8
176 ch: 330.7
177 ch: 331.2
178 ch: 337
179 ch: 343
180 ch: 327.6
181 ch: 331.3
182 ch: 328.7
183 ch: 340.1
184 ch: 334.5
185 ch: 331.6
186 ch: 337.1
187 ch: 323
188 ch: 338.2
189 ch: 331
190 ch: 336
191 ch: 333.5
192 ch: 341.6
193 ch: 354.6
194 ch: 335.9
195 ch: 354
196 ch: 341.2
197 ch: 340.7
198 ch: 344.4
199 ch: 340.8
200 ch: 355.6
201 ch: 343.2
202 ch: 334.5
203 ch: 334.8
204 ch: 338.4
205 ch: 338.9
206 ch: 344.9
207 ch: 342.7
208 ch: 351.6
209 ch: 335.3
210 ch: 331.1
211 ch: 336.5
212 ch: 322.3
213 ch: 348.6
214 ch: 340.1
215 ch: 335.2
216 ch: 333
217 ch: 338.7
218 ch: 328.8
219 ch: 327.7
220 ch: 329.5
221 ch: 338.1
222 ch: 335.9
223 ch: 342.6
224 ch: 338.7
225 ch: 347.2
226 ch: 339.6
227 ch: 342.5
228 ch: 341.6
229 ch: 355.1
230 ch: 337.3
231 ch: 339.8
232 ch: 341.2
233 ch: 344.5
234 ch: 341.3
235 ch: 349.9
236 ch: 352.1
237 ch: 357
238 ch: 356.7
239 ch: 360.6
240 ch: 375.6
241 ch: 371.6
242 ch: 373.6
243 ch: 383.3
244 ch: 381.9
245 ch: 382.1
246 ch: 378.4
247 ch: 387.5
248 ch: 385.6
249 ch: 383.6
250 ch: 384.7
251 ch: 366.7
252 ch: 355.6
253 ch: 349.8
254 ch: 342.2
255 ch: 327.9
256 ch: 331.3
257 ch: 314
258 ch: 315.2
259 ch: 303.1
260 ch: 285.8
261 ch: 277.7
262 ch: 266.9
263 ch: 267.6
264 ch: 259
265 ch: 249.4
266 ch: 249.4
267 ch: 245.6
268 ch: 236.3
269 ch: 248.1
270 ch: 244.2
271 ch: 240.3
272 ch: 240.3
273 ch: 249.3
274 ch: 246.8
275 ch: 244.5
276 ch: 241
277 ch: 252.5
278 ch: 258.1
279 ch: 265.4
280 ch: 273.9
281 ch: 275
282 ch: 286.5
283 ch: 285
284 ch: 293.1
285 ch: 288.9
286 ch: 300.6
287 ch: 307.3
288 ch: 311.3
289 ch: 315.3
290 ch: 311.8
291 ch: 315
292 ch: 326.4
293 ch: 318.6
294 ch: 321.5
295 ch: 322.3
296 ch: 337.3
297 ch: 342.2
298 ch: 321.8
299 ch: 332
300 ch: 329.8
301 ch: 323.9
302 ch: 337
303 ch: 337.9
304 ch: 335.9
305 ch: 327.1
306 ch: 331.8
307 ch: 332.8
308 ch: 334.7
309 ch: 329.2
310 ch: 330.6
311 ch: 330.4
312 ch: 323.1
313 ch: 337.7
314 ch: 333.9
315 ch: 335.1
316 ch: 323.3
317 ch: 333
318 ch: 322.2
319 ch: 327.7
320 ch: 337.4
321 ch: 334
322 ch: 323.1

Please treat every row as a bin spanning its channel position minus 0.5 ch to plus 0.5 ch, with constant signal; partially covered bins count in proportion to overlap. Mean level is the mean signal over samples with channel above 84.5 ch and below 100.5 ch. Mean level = 334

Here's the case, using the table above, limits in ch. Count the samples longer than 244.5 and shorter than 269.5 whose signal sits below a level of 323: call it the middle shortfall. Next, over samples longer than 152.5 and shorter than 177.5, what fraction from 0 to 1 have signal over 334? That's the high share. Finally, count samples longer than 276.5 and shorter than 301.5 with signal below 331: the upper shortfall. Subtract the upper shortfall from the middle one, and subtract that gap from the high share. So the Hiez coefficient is 10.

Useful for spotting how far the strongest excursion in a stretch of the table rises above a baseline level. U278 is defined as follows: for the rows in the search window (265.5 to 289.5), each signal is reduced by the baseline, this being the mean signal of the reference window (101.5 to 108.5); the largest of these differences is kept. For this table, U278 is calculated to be -18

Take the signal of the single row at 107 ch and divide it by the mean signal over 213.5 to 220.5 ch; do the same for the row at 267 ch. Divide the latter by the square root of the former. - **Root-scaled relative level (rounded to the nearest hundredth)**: 0.74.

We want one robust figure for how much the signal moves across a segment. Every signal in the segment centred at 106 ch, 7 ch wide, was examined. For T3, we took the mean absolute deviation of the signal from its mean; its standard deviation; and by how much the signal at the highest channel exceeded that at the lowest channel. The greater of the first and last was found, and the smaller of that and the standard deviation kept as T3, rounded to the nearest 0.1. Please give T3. 1.6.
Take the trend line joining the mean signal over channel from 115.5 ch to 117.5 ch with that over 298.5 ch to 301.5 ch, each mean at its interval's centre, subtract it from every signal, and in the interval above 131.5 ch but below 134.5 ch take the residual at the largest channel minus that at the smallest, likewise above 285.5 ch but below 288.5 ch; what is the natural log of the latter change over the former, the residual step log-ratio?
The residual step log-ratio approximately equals -0.6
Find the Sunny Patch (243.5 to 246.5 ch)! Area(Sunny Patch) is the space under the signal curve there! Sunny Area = 1142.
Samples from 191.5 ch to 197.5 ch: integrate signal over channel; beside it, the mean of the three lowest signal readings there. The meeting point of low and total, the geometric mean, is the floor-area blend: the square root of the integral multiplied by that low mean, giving 838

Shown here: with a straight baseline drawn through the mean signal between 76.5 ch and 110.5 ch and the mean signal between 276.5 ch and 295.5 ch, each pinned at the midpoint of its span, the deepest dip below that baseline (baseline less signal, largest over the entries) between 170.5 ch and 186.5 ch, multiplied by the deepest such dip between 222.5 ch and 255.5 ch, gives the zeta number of 272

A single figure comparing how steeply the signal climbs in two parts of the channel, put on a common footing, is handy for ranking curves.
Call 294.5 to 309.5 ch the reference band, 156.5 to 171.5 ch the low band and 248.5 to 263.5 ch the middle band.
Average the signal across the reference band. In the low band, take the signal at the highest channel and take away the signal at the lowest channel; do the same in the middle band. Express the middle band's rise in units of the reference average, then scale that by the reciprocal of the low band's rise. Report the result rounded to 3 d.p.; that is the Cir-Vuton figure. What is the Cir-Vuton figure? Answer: -0.038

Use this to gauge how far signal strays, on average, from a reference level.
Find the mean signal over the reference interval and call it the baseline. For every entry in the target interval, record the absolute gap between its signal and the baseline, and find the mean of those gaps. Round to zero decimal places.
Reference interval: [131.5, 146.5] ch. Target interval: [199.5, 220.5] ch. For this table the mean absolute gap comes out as 30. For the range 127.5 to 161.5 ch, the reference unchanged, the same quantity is 29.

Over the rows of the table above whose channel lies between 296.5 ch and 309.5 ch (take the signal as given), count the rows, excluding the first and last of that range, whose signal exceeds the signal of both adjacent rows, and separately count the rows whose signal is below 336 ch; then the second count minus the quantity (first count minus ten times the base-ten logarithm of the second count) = 17.0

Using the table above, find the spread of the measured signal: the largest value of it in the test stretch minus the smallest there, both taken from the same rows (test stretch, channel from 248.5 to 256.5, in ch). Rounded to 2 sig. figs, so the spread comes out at 57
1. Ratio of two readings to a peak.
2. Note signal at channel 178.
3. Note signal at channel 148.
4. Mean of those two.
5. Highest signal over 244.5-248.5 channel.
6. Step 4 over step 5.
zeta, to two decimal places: 0.86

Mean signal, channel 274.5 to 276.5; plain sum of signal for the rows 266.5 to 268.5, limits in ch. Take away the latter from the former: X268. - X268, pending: -239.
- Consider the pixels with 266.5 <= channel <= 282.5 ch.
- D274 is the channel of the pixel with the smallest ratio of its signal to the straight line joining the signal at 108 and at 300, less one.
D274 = 268 ch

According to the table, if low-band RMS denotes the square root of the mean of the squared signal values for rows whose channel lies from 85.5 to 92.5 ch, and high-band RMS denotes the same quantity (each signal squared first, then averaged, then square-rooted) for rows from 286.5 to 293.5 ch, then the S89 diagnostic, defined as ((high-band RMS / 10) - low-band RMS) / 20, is -15.3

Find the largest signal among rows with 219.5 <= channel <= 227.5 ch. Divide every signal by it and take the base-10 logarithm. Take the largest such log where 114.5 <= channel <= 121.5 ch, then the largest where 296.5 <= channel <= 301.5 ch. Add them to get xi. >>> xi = -0.038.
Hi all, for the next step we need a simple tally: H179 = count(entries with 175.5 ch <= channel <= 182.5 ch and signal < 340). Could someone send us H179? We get 6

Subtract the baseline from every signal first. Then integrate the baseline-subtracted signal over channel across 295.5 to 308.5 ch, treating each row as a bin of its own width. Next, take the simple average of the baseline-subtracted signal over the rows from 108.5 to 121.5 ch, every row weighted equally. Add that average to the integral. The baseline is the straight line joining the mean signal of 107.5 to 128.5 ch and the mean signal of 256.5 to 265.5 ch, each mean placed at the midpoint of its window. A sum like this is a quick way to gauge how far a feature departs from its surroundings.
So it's 728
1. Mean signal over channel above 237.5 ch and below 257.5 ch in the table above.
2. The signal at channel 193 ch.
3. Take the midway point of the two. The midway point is 360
